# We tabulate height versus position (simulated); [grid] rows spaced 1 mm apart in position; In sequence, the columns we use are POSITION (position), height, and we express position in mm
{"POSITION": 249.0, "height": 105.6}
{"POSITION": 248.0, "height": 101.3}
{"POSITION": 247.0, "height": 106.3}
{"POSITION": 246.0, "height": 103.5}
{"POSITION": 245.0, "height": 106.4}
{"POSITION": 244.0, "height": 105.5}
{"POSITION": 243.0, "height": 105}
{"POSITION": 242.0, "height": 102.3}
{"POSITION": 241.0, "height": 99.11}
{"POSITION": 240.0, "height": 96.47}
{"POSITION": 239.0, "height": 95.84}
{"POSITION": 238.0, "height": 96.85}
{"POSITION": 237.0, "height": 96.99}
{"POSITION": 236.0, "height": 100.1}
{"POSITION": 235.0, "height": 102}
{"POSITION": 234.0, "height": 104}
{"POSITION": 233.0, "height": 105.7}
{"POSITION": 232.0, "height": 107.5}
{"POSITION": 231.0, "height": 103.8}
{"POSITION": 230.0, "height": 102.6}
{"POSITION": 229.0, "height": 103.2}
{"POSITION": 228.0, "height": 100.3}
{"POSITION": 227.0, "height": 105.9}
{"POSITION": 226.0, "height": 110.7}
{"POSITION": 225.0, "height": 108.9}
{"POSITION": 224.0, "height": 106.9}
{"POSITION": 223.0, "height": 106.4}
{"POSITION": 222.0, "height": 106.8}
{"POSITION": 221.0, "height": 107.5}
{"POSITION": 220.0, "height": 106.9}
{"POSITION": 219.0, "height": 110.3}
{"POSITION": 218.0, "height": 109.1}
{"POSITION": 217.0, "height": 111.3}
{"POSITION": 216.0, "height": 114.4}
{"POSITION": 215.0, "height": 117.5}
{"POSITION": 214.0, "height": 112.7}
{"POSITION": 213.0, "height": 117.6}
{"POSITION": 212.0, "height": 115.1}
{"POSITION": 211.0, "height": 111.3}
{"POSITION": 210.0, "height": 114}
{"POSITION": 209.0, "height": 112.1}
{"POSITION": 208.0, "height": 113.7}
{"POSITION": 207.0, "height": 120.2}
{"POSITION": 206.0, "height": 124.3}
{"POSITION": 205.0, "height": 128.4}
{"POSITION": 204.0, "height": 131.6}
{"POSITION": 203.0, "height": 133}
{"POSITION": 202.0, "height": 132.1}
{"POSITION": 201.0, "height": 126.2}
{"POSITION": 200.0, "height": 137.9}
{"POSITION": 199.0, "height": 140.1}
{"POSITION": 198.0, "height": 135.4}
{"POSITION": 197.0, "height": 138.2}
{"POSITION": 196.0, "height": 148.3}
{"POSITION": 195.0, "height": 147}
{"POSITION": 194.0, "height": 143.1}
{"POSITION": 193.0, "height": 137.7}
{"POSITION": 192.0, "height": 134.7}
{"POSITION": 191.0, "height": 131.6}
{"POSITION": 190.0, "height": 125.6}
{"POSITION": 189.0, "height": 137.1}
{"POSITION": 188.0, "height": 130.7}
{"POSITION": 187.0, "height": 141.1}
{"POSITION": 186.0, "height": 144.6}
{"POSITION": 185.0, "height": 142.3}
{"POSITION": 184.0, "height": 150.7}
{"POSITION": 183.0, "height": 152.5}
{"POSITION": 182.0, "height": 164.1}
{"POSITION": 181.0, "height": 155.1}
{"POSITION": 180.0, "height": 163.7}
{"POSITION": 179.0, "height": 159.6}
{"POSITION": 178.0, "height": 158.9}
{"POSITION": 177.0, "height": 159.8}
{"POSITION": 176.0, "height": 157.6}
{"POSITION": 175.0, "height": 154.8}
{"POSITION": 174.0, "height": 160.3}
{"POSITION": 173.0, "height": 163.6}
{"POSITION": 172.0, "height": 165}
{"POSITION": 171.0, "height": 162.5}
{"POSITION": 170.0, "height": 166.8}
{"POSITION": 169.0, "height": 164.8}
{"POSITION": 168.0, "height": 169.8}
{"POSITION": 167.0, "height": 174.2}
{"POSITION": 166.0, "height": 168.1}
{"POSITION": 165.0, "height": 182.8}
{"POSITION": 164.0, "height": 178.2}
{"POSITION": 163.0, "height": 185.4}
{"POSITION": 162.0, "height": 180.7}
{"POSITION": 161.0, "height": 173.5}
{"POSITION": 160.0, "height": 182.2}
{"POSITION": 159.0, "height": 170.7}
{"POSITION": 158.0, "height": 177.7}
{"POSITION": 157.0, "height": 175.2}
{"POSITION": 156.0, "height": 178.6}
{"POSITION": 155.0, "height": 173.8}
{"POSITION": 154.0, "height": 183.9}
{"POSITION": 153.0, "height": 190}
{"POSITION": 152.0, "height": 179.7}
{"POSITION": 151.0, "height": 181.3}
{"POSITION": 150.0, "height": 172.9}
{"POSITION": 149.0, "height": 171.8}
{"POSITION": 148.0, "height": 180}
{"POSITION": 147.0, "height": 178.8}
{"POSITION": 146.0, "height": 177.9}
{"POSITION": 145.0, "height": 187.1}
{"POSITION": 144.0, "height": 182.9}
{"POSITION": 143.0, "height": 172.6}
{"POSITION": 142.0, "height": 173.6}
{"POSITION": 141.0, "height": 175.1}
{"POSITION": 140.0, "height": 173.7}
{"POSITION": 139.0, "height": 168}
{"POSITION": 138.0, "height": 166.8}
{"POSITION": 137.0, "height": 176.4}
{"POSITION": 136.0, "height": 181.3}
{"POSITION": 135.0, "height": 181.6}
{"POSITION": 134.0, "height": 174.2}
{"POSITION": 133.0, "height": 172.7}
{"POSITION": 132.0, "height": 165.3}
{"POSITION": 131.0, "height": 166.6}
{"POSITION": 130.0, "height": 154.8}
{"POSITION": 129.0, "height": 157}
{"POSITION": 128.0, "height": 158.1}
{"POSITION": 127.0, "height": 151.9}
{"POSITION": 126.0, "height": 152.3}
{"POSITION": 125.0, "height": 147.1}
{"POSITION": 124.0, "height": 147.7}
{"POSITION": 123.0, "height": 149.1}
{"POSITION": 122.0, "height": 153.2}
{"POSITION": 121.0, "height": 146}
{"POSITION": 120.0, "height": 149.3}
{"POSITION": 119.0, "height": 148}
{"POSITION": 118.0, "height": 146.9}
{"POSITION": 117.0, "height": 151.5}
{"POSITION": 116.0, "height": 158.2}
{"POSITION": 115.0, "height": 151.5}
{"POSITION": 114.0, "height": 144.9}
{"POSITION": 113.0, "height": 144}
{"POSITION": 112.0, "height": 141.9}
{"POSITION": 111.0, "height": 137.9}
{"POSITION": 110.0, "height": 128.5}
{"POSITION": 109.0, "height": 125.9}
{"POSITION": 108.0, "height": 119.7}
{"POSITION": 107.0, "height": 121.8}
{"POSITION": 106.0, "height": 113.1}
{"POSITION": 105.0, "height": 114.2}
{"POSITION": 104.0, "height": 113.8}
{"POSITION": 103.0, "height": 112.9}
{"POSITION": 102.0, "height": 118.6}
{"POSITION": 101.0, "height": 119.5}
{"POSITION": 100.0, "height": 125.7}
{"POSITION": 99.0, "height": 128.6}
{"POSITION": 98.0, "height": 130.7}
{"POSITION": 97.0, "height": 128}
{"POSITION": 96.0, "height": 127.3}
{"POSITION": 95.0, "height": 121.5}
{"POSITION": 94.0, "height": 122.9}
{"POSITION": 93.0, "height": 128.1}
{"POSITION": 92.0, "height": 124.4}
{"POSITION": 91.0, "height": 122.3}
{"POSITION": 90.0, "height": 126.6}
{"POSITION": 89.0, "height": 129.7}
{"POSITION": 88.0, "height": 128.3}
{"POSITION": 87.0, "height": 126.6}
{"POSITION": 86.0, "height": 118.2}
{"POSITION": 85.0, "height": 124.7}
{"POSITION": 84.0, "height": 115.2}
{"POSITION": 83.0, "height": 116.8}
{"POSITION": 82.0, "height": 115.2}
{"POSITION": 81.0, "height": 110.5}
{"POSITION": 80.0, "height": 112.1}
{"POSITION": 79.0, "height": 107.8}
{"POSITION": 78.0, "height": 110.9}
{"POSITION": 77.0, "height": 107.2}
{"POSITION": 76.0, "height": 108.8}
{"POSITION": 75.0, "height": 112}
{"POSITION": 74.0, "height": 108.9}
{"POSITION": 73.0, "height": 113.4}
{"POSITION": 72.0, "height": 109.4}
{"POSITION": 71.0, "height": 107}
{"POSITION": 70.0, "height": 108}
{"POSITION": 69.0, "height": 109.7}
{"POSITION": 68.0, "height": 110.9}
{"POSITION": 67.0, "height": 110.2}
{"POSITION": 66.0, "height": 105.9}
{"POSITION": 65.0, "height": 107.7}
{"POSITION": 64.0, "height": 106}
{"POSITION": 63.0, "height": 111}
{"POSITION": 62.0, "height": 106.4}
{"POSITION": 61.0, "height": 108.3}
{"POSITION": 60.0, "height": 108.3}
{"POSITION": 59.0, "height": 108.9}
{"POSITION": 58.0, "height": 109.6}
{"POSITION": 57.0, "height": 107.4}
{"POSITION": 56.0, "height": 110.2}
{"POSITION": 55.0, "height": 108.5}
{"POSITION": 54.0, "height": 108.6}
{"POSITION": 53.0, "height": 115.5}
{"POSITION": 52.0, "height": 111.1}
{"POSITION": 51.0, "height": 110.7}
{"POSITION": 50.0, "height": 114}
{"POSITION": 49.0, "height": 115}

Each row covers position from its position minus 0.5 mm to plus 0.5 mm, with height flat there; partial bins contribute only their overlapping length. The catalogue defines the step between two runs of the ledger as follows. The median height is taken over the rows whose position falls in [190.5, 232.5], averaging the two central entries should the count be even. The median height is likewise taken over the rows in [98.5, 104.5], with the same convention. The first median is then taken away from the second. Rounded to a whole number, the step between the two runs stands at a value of 5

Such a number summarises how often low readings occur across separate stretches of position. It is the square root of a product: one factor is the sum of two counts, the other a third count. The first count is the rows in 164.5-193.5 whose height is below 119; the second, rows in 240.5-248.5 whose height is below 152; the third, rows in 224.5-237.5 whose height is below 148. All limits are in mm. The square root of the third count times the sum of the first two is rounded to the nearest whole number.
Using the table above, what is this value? 10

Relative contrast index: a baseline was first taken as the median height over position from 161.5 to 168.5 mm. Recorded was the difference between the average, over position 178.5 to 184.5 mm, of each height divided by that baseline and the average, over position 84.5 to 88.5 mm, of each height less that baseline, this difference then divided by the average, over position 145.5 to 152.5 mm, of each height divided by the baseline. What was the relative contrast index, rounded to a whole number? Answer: 55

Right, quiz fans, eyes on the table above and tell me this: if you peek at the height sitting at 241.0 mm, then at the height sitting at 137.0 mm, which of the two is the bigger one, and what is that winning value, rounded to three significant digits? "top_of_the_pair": 176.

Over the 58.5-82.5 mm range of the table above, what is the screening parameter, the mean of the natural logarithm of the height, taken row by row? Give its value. 4.69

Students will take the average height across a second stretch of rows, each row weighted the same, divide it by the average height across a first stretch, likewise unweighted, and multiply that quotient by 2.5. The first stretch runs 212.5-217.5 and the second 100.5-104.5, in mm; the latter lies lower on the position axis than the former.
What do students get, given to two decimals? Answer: 2.53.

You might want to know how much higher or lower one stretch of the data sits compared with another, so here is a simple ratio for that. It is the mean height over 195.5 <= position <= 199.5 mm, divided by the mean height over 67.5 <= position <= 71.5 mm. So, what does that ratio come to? 1.3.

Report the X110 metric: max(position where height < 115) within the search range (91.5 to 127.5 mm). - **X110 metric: 106.0 mm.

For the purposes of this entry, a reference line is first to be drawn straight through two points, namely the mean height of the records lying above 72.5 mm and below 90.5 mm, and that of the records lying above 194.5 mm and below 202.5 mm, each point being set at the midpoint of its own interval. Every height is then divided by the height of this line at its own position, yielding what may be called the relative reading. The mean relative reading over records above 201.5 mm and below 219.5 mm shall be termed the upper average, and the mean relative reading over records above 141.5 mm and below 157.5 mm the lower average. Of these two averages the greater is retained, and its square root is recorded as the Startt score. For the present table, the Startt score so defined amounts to 1.18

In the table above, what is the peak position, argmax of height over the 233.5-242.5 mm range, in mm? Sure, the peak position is 234.0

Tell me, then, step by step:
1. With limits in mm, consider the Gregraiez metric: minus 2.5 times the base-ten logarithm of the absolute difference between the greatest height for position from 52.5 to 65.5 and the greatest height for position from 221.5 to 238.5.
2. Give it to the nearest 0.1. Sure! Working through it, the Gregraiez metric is -1.7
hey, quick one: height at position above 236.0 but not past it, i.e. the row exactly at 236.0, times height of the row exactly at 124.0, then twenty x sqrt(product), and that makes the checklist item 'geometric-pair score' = 2432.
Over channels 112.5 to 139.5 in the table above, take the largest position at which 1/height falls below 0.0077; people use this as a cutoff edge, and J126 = 139.0 mm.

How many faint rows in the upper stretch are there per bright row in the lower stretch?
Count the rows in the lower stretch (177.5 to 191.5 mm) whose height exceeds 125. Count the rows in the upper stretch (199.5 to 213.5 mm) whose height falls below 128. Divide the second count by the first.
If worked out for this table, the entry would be 0.64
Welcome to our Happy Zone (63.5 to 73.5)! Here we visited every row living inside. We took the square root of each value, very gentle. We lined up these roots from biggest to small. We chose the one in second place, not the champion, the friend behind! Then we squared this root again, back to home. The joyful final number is 111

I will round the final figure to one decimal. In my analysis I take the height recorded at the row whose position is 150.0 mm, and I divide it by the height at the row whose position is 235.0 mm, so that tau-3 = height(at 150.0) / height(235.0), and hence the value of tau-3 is 1.7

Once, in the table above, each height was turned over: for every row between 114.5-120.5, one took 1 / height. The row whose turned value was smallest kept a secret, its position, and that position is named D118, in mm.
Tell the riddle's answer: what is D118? 116.0 mm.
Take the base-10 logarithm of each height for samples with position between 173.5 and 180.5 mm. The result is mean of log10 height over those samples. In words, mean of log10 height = 2.20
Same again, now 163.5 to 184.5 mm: 2.21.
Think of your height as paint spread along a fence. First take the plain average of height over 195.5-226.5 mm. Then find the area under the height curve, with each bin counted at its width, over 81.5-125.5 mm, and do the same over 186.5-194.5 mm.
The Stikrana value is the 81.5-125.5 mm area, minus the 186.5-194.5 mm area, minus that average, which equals 4565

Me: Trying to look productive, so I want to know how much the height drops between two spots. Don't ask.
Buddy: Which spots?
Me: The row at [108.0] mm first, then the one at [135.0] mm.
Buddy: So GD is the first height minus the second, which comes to -62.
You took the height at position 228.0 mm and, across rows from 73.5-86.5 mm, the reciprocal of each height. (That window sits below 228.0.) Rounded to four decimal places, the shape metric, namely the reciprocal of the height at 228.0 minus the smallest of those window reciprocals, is 0.0020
